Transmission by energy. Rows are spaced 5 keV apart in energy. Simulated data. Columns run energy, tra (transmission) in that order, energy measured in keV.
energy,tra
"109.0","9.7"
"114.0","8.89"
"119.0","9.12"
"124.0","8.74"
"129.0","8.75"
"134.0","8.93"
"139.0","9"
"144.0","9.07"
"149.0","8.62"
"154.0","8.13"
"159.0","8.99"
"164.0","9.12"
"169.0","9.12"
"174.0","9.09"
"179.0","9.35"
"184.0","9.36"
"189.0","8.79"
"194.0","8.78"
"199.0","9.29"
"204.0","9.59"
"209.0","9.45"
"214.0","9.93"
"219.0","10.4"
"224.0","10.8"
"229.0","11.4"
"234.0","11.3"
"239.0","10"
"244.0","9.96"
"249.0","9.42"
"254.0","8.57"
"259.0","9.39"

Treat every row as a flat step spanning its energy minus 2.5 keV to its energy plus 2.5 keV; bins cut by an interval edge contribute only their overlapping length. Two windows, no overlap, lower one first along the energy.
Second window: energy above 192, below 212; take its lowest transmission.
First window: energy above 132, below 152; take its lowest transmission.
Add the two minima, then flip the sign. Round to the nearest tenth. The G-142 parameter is -17.4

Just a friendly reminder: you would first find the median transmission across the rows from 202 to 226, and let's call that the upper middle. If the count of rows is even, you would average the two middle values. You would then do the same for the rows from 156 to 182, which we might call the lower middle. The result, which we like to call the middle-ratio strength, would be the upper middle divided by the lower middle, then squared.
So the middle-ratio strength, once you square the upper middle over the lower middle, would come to 1.19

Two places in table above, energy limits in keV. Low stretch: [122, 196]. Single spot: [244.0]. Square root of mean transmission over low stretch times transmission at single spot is 9.4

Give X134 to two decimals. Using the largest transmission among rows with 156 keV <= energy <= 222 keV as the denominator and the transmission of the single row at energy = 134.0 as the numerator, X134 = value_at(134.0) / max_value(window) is 0.86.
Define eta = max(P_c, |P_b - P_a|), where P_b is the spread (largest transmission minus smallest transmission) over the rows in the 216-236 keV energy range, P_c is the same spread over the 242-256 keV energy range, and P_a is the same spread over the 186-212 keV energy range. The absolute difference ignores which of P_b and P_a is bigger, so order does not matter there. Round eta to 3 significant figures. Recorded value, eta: 1.39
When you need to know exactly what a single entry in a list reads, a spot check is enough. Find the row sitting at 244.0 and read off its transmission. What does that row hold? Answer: 9.96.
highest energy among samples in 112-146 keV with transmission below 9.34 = 144.0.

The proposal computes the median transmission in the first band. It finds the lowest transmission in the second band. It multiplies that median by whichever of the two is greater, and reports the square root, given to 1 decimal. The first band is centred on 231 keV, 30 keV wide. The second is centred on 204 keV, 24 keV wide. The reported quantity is 10.6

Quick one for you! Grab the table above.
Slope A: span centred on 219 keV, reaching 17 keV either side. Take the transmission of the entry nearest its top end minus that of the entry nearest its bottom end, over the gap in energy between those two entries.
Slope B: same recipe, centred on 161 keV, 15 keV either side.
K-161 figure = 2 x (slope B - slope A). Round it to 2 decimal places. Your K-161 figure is -0.08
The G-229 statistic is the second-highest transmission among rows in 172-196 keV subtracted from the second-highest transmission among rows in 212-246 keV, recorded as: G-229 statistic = 1.95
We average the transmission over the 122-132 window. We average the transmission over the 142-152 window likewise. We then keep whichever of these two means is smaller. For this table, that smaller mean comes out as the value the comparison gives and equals 8.75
